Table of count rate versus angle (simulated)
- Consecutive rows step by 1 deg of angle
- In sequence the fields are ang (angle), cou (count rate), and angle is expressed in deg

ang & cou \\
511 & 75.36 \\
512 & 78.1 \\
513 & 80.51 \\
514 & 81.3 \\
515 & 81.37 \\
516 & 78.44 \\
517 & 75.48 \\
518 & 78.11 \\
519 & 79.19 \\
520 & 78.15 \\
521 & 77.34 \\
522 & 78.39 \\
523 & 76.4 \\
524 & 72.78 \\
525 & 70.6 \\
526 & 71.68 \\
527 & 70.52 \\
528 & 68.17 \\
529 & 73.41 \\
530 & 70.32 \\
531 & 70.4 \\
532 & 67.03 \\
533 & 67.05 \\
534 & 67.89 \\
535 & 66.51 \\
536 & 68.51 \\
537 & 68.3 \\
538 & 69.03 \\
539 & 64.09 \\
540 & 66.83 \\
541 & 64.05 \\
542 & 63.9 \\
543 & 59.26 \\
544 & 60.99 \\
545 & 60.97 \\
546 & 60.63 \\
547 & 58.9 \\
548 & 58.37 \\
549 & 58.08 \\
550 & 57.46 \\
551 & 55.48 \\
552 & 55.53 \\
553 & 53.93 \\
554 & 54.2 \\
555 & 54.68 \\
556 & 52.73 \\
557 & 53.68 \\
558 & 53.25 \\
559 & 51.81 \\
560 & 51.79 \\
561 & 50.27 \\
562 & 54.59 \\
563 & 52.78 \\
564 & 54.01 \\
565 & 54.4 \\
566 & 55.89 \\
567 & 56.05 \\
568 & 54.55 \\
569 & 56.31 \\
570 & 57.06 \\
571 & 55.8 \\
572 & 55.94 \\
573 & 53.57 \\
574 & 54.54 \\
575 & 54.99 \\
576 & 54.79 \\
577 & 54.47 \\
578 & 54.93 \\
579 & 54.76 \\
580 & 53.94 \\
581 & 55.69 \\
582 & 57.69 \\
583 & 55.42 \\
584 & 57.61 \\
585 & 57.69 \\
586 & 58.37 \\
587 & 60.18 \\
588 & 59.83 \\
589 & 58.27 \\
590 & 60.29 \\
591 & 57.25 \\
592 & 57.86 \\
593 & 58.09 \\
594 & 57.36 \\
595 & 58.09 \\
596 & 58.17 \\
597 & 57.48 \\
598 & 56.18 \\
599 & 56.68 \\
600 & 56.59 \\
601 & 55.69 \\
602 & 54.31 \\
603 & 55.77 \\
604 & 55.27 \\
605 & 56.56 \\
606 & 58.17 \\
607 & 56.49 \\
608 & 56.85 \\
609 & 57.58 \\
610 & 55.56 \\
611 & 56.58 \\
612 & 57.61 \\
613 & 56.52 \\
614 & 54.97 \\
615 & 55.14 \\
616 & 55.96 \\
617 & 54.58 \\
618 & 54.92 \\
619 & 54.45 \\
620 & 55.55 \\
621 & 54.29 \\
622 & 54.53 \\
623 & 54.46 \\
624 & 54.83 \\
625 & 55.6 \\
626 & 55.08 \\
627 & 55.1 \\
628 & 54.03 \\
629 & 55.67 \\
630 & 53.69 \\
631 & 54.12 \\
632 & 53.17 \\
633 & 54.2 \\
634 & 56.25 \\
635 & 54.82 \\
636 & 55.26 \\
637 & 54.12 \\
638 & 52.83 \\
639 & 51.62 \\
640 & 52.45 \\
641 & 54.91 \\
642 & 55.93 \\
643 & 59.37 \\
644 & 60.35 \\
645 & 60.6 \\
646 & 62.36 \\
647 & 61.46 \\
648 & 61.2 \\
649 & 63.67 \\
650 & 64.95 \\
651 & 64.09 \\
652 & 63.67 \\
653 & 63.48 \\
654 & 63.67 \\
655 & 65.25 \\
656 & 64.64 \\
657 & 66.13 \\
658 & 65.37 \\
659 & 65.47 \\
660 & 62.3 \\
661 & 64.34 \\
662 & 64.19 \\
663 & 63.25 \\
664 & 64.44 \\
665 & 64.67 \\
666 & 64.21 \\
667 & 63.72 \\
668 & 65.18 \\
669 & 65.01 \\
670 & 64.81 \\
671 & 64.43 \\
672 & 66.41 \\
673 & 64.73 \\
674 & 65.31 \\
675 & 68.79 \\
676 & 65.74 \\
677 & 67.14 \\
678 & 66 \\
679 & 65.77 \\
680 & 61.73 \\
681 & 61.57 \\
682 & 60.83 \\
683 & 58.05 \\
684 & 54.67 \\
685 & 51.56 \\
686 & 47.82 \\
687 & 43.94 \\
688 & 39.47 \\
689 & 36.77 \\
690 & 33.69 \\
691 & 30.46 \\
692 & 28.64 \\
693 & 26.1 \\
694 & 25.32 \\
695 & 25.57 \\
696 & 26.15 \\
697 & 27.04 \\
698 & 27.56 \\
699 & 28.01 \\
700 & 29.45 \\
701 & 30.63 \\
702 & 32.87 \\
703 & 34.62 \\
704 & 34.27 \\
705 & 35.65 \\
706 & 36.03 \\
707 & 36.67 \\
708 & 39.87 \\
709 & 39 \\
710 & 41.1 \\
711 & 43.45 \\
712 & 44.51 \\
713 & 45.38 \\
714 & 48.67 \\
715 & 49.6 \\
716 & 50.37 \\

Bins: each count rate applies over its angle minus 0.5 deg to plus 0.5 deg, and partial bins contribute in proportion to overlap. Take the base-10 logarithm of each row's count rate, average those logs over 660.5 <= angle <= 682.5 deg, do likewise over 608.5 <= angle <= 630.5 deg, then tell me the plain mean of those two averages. 1.78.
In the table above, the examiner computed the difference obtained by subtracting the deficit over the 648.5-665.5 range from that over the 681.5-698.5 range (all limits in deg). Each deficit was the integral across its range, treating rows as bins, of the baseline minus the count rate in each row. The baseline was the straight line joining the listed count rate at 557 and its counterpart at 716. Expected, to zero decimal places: 438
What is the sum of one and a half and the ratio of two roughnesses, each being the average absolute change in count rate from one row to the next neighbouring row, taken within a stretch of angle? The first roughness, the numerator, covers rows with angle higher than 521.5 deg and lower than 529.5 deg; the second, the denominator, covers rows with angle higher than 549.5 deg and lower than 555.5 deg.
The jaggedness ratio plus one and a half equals 4.4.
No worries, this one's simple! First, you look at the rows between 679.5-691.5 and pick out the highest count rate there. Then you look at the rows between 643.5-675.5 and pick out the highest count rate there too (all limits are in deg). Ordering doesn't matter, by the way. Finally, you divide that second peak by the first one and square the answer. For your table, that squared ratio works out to 1.2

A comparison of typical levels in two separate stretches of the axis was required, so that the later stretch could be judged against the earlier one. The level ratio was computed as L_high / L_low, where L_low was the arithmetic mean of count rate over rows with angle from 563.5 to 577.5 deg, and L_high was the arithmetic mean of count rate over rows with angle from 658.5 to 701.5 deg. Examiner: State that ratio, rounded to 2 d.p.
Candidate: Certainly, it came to 0.94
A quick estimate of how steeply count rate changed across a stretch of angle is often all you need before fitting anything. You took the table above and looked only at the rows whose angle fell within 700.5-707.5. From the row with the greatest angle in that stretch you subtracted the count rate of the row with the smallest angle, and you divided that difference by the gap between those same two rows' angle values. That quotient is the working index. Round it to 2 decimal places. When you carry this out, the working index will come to 1.01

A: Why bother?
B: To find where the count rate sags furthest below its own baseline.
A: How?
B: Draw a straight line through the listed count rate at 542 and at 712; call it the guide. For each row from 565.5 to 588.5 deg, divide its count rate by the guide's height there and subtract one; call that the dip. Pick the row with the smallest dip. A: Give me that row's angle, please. 573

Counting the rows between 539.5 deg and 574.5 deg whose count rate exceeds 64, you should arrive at 2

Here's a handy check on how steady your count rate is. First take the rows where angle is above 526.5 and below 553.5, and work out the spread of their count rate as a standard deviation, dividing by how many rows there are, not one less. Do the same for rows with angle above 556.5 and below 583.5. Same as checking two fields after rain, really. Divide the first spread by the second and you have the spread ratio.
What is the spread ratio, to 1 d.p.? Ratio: 3.3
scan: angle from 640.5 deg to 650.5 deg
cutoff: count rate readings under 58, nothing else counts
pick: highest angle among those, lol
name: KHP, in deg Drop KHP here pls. 642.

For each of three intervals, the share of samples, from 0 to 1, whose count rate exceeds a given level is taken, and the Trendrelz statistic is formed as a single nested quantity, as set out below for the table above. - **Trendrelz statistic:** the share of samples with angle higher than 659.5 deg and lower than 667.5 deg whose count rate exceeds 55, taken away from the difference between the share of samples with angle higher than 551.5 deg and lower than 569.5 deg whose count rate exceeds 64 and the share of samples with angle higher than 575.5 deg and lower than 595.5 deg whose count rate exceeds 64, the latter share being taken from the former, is -1.0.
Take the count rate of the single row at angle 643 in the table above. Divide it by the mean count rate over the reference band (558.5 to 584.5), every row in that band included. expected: 1.08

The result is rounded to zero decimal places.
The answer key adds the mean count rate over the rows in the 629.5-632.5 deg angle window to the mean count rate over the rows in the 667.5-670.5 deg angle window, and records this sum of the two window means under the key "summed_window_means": 119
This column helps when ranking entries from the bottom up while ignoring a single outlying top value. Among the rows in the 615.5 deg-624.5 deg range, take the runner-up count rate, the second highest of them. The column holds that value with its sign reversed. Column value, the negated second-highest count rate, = -56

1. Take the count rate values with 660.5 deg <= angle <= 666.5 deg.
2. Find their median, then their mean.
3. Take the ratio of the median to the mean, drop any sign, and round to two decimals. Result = 1.00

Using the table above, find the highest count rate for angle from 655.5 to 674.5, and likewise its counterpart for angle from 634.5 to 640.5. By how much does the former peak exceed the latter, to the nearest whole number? 11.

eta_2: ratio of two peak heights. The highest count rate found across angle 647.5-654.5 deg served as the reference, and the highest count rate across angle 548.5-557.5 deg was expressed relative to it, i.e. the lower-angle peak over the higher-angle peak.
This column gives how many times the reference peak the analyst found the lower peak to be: 0.89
